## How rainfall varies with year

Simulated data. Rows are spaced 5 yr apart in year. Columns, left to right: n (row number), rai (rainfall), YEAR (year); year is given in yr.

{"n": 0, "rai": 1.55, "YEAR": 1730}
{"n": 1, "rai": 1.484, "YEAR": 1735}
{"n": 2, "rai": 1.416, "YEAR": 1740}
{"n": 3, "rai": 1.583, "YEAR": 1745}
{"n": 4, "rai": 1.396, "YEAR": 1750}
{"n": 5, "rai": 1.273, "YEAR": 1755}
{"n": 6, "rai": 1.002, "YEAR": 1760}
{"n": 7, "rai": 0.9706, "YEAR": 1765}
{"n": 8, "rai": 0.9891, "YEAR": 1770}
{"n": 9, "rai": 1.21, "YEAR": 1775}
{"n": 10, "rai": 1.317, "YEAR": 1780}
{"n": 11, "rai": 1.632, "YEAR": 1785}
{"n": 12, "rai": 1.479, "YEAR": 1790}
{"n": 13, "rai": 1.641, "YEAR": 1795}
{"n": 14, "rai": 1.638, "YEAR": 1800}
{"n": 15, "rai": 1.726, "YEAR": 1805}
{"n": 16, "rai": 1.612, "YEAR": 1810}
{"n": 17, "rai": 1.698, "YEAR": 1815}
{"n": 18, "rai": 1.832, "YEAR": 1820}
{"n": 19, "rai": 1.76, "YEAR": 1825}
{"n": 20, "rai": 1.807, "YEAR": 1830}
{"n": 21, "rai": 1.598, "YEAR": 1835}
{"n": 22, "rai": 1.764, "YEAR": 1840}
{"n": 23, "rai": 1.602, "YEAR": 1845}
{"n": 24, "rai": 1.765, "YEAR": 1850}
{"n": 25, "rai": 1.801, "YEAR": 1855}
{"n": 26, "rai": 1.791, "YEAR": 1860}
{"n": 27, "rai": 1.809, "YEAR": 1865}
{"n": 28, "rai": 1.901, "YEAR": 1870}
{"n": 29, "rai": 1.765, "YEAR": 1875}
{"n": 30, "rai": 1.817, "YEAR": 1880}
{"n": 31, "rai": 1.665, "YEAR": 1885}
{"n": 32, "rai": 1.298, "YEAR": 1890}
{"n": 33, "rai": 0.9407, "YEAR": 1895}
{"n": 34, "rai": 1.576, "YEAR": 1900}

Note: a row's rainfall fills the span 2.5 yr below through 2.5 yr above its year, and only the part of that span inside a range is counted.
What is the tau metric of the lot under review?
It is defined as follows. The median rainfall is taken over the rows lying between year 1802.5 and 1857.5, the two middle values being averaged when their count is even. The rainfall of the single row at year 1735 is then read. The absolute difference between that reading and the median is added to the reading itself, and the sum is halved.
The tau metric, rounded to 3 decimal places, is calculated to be 0.880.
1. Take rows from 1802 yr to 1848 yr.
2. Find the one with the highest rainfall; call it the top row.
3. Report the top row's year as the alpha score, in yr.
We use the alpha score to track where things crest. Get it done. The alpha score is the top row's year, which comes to 1820 yr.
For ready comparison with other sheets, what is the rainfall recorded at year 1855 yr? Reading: 1.801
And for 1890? 1.298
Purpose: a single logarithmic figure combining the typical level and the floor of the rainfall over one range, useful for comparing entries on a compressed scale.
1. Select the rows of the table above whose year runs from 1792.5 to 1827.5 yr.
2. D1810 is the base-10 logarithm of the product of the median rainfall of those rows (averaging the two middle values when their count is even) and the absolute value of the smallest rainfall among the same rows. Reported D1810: 0.44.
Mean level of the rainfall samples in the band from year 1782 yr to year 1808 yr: 1.62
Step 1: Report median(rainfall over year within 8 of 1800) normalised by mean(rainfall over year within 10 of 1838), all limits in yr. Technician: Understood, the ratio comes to 0.97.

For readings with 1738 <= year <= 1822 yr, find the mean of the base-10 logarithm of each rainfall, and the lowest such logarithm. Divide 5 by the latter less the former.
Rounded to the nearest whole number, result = -31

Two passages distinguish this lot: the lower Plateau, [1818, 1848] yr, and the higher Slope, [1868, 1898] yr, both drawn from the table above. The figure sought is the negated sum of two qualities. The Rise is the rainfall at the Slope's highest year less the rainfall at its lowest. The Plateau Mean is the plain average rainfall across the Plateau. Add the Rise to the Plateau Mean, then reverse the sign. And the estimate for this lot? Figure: -0.77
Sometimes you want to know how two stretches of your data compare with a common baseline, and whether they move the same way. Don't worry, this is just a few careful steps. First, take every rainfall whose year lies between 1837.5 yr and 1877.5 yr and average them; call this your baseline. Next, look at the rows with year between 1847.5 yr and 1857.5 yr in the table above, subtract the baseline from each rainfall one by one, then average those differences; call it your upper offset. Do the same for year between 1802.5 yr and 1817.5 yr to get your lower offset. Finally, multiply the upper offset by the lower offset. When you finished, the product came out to 0.00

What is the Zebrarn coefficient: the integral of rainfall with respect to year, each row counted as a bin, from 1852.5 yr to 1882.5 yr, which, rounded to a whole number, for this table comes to 54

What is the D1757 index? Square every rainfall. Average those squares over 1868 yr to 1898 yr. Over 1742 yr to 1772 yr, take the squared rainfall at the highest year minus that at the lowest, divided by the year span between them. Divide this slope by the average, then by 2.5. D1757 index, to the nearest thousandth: -0.010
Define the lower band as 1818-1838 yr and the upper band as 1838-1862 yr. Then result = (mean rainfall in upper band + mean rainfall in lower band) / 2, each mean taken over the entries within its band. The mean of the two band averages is 1.75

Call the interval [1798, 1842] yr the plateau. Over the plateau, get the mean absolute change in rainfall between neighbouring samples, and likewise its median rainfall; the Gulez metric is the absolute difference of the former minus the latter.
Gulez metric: 1.61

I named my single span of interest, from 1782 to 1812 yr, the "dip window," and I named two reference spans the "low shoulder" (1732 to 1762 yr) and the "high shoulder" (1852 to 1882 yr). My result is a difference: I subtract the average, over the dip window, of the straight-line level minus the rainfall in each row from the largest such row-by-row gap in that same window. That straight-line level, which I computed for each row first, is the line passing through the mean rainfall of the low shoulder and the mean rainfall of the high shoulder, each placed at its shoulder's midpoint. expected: 0.11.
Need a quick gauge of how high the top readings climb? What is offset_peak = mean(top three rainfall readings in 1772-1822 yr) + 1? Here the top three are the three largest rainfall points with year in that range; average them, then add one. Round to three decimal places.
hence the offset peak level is 2.752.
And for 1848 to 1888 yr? 2.842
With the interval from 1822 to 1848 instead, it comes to 2.777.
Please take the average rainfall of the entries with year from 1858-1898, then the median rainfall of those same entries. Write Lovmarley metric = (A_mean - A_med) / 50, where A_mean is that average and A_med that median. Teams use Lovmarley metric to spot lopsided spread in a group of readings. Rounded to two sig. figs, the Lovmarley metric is -0.0031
